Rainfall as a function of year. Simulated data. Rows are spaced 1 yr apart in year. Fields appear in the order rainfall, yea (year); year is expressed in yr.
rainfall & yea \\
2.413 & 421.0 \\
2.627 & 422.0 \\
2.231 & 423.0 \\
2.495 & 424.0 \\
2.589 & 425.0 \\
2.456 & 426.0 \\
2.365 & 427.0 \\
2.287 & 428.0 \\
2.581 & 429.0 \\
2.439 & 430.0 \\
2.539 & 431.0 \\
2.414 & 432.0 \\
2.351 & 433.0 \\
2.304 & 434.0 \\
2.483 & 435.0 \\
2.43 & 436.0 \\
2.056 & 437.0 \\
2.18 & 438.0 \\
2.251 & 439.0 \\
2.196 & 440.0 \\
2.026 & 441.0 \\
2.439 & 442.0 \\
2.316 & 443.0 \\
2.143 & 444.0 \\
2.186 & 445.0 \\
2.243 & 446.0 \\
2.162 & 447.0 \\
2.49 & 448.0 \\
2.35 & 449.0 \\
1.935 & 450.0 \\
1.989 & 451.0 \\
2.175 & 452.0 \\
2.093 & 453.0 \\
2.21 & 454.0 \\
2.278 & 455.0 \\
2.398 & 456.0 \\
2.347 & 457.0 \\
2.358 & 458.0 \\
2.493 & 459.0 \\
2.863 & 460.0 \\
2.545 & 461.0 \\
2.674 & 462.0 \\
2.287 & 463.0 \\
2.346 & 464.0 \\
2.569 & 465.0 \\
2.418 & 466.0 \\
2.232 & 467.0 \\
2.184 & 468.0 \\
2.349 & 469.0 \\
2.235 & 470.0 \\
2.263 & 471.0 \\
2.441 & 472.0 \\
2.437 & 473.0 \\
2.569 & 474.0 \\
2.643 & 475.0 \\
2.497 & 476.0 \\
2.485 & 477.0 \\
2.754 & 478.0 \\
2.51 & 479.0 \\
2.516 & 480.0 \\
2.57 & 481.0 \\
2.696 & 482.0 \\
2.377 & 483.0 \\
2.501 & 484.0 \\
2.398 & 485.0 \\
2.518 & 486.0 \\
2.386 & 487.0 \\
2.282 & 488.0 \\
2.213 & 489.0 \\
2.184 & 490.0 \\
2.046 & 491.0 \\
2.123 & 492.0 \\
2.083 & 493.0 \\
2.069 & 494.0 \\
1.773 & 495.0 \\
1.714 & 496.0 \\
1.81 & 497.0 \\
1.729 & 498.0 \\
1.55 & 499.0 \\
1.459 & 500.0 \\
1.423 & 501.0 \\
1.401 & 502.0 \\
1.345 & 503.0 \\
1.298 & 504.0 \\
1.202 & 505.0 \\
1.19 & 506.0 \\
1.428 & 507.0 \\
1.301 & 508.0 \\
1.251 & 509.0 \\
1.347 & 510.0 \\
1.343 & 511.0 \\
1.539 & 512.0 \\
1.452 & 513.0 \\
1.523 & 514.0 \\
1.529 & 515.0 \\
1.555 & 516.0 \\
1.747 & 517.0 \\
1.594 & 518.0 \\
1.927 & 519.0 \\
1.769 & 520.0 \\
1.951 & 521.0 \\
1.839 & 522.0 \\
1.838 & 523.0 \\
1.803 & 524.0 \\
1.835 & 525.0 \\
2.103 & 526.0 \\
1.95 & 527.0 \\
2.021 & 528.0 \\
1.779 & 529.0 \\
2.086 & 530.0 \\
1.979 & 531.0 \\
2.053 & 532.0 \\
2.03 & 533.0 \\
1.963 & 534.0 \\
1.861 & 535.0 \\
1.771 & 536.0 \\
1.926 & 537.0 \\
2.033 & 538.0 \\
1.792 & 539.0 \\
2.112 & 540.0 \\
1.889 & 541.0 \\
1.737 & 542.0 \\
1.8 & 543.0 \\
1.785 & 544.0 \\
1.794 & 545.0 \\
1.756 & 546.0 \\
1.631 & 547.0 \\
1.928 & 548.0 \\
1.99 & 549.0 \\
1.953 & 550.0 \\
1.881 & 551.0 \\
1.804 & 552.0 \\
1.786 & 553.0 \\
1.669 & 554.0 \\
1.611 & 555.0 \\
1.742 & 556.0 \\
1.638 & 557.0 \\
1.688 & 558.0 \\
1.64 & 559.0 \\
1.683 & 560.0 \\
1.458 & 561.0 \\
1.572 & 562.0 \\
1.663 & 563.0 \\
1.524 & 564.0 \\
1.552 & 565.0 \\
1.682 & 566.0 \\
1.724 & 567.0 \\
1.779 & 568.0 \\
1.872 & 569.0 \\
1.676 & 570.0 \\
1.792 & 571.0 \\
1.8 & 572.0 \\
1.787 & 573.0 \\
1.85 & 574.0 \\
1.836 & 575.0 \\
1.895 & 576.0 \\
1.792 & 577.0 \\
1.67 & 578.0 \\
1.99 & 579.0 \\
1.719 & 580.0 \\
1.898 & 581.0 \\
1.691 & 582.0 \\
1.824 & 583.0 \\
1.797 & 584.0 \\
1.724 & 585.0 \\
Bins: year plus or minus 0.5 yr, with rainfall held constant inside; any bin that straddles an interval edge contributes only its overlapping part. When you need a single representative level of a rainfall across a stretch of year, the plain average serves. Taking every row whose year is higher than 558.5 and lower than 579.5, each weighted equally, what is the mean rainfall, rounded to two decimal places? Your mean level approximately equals 1.73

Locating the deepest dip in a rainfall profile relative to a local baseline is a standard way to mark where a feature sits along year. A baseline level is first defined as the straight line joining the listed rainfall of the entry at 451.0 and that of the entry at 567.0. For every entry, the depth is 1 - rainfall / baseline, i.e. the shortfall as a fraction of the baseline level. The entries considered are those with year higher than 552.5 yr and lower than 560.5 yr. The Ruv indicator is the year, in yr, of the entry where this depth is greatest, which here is 555.0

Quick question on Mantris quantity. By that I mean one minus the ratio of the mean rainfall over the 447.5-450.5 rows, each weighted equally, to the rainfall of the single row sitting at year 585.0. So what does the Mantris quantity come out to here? -0.31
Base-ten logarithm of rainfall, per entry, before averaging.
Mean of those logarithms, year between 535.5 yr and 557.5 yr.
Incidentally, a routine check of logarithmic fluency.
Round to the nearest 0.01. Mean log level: 0.26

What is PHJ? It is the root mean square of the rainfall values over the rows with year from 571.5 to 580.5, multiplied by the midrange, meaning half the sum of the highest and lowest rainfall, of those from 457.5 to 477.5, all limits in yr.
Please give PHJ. 4.6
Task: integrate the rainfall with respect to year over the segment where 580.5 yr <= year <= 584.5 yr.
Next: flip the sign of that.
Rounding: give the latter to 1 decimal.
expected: -7.2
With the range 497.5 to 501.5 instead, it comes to -6.2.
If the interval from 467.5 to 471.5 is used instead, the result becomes -9.0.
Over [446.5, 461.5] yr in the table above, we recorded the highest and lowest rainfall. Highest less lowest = 0.93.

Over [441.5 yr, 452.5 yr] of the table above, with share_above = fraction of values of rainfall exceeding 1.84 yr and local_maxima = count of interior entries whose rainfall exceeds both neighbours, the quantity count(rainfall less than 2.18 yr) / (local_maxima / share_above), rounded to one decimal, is 2.5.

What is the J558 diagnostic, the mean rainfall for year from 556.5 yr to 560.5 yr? 1.7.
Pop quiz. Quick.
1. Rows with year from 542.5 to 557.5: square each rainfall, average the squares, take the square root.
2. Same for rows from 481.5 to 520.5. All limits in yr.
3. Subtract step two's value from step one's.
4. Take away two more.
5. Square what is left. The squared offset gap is 4.1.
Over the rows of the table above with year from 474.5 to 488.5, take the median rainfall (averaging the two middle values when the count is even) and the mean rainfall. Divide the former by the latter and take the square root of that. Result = 1.00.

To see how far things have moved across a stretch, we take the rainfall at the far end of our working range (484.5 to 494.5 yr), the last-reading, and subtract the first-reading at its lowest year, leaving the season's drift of -0.3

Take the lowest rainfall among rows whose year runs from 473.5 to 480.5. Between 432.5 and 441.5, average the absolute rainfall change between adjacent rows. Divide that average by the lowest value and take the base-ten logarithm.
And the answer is -1.27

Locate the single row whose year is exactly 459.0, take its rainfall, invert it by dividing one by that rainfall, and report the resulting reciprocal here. 0.40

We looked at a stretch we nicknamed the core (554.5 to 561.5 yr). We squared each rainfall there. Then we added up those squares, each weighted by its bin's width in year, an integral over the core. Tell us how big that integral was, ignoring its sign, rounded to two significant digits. 19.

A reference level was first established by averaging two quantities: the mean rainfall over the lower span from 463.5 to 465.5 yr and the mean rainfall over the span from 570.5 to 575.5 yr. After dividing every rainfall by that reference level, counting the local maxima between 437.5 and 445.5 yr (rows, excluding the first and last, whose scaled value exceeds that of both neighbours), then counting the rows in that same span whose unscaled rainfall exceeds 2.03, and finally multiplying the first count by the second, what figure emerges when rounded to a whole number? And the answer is 14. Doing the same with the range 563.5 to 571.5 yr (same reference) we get 0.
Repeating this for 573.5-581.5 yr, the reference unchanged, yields 0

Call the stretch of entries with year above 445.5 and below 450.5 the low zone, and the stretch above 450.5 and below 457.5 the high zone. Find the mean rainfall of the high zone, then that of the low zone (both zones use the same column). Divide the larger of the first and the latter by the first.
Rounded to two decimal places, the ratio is 1.01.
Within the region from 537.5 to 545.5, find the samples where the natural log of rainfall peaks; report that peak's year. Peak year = 540.0 yr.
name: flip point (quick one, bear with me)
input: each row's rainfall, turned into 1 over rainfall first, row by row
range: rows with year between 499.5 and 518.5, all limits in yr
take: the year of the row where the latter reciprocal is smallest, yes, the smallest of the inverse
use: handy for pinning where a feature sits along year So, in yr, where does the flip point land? 517.0 yr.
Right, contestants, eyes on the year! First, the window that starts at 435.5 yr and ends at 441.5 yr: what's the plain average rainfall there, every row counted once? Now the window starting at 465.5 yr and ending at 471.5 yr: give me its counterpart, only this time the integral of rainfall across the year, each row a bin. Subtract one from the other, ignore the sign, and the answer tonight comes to 11.5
